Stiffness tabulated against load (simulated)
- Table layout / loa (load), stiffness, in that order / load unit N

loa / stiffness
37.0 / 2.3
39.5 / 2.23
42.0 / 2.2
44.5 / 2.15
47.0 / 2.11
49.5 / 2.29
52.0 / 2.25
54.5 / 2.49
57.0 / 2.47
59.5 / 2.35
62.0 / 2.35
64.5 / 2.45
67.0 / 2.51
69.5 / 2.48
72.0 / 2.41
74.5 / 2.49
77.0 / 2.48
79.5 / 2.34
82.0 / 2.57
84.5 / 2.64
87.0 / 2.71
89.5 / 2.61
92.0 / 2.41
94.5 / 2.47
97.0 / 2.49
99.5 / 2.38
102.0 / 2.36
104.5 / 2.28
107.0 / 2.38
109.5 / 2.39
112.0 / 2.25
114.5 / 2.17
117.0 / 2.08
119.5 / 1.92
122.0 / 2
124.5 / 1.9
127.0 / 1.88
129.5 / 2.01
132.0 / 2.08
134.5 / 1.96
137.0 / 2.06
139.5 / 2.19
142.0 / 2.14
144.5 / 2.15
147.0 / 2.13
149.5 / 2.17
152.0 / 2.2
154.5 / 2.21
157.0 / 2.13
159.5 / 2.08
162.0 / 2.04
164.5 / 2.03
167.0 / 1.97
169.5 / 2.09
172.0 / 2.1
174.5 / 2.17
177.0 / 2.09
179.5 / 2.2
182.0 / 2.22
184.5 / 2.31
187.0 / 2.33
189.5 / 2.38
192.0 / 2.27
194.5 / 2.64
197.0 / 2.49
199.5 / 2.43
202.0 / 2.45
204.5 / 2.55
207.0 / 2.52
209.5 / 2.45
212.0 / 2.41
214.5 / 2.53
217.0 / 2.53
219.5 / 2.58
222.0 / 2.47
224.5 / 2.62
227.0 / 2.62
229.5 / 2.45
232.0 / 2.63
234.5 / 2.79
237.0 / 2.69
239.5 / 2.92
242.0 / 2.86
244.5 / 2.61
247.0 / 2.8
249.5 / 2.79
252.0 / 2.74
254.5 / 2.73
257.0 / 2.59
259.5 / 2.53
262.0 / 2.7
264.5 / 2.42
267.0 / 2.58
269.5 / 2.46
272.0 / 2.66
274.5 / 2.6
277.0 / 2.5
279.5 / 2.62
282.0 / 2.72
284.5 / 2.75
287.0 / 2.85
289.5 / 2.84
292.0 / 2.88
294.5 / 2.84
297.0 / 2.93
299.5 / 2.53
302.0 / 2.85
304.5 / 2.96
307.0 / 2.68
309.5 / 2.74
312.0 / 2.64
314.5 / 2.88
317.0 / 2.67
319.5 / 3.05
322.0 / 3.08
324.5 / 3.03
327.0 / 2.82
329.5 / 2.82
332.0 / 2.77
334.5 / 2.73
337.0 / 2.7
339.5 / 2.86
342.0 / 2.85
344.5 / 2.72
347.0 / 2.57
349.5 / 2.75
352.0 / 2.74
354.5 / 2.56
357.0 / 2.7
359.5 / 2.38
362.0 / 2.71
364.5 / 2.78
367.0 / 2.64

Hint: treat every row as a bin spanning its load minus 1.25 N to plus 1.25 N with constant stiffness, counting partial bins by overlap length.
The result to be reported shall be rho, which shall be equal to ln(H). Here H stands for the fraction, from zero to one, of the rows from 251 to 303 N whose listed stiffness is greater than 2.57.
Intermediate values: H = 0.76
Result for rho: -0.27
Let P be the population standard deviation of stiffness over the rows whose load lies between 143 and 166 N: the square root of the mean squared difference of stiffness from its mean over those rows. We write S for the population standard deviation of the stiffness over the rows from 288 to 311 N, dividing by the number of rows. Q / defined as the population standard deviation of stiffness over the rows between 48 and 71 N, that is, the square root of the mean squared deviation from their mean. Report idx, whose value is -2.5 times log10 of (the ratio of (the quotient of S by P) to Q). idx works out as -3.4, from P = 0.061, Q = 0.09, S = 0.127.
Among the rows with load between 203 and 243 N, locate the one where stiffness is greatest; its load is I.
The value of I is 239.5 N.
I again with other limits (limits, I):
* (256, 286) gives 284.5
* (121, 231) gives 194.5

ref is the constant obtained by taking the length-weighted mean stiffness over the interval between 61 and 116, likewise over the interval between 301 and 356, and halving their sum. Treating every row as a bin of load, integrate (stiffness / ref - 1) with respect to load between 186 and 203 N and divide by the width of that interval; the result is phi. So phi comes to -0.07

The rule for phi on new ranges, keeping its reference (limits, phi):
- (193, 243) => -0.01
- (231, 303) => 0.03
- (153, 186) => -0.19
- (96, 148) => -0.18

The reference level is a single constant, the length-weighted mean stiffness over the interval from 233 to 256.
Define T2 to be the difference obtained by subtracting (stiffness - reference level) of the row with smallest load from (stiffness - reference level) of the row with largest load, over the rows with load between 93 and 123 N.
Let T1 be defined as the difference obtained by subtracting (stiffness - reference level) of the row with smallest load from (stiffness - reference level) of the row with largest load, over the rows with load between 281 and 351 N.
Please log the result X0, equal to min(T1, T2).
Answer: -0.47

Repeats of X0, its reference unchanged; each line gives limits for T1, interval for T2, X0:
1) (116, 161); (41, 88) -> 0.00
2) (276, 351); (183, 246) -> 0.25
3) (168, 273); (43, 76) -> 0.34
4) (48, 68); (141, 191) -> 0.22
